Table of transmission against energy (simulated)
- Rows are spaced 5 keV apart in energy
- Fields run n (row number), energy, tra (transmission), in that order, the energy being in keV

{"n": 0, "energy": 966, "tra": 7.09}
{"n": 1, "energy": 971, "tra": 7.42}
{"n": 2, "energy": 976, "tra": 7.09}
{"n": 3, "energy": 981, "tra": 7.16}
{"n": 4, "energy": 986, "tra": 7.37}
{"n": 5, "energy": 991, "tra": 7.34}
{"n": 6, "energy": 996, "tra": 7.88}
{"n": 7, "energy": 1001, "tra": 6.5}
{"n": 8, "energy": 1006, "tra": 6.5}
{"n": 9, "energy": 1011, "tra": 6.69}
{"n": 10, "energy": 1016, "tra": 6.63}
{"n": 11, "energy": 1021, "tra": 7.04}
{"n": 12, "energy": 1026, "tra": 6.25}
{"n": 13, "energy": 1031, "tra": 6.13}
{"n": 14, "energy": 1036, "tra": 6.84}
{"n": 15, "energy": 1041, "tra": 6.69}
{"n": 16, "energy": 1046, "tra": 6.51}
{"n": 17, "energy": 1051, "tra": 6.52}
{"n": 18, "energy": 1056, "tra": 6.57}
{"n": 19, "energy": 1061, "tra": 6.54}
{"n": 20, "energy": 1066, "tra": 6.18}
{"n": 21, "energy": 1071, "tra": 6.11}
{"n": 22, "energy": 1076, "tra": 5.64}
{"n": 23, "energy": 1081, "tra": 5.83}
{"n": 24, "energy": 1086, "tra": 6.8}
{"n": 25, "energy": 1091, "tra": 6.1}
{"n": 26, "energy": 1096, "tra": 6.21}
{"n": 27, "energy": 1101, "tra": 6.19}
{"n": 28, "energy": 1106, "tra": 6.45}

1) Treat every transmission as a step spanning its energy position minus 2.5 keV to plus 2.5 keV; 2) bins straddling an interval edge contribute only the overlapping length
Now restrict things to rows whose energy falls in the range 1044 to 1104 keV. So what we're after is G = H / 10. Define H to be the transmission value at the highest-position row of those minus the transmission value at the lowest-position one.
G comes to -0.032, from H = -0.3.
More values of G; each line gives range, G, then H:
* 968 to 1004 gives -0.092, -0.9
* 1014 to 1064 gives -0.009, -0.1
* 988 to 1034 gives -0.121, -1.2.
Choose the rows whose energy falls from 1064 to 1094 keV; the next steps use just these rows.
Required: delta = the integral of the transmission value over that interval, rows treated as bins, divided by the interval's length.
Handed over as 6.11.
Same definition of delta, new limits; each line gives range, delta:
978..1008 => 7.13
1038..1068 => 6.51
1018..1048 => 6.58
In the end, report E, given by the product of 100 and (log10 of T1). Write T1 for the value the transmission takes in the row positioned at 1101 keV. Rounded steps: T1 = 6.19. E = 79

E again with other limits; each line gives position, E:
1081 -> 77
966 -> 85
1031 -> 79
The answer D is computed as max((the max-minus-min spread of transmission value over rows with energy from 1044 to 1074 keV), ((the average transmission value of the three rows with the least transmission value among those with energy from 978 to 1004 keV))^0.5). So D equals 2.65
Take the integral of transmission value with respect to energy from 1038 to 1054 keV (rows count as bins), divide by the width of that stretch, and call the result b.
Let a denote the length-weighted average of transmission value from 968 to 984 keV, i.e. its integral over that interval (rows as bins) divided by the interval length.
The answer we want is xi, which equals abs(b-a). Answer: 0.64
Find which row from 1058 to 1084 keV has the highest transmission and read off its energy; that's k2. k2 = 1061 keV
